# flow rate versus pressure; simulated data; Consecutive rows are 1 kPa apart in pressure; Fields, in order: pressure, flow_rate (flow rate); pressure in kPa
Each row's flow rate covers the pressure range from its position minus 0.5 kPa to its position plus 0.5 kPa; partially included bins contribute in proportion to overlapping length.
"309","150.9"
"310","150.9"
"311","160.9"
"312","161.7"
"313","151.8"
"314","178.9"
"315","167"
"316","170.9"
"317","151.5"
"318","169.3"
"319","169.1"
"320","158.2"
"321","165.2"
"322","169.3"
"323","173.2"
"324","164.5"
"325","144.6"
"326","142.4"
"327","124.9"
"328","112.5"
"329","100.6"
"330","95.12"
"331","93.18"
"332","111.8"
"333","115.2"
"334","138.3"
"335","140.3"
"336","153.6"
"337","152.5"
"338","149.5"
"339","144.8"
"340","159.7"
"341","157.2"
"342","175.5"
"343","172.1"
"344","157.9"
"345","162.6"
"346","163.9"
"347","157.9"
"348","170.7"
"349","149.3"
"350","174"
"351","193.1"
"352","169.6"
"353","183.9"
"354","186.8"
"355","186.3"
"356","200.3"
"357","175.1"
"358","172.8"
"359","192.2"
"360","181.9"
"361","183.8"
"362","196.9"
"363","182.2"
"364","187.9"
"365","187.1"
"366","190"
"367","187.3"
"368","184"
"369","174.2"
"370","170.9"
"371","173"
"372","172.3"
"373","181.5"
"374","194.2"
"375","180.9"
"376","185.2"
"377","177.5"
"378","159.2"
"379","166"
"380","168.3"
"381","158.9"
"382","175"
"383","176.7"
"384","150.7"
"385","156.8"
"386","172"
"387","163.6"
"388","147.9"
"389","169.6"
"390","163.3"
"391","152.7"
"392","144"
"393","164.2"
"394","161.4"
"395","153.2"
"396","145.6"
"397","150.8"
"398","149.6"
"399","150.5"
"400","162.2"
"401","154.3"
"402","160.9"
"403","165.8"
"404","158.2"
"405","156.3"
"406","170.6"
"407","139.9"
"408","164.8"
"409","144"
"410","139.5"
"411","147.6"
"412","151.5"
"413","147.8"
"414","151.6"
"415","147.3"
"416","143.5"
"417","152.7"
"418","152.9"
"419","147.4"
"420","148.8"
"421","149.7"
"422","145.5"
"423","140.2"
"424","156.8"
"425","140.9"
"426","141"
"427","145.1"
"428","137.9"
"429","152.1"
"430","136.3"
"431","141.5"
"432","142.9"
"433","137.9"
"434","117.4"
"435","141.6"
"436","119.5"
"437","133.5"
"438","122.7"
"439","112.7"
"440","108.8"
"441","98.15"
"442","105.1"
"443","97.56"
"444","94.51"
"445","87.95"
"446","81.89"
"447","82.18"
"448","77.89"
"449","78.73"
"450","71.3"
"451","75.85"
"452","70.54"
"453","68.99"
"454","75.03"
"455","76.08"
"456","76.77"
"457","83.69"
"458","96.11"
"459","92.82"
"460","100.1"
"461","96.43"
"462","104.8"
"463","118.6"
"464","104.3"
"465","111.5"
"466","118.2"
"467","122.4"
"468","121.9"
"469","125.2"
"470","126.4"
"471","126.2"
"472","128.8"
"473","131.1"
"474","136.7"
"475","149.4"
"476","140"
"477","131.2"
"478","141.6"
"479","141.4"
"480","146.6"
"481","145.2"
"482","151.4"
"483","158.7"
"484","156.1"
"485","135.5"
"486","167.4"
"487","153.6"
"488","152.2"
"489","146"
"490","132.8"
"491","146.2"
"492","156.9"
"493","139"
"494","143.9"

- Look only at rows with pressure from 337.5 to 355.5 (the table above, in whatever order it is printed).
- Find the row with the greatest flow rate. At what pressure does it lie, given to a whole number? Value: 351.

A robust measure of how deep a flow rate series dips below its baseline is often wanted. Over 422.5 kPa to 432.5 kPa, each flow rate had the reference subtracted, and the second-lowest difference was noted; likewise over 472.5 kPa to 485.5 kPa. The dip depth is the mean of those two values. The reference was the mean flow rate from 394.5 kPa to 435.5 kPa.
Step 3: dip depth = -14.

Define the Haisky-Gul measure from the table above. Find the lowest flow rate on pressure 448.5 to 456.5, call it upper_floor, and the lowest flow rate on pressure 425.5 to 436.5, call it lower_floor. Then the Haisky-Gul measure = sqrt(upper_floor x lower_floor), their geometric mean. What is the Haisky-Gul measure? 90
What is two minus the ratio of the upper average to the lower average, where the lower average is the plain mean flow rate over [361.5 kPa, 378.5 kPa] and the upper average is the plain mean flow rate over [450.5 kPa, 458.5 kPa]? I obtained 1.57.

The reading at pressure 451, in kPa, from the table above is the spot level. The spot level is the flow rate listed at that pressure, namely 75.85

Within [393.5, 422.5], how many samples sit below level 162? 25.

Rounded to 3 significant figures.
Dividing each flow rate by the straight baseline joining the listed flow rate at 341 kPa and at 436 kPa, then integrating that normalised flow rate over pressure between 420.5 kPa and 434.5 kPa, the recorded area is 16.2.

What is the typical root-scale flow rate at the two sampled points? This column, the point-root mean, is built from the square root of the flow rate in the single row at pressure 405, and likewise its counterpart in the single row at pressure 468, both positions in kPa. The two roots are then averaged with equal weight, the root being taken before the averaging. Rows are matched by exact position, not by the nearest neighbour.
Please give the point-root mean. 11.8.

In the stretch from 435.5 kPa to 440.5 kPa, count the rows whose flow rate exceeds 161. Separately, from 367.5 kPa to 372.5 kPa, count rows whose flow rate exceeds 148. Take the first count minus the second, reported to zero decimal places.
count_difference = -5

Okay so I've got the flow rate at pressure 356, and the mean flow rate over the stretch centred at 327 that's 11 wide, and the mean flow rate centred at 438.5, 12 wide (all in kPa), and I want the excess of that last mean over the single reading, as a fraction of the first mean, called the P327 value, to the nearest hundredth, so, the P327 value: -0.65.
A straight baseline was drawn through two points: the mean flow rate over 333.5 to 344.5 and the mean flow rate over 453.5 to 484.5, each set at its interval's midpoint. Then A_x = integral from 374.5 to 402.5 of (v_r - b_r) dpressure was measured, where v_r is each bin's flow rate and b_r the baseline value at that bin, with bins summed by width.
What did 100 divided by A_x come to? 0.18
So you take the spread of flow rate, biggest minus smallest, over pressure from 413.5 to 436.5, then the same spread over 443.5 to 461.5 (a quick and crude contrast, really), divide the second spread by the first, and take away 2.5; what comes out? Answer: -1.7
